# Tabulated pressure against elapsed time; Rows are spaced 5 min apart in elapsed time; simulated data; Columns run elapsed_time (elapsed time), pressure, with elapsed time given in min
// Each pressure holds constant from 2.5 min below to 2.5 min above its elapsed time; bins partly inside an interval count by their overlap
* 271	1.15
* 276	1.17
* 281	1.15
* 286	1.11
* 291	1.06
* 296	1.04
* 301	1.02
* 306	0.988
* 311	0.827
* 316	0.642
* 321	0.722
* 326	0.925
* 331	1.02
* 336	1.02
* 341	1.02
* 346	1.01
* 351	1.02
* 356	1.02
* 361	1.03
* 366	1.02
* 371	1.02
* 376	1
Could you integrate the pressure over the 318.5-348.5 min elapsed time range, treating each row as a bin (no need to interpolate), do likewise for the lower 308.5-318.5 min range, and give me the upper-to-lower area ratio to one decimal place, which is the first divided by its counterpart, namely 3.9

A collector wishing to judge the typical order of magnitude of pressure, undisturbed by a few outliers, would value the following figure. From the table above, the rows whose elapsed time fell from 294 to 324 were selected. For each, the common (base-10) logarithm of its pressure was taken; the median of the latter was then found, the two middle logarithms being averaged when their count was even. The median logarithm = -0.044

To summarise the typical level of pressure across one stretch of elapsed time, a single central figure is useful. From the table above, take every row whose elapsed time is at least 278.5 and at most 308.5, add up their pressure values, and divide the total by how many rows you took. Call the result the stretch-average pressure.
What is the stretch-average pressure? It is 1.06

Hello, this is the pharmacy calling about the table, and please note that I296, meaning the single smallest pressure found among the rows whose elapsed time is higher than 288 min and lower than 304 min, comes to 1.02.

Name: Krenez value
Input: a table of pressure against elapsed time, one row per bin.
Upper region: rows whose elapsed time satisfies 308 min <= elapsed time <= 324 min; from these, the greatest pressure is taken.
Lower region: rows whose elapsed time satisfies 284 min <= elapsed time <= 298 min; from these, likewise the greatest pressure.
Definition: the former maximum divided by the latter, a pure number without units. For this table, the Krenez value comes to 0.75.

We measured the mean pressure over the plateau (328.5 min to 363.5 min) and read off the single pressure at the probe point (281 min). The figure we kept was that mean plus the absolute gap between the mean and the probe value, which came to 1.15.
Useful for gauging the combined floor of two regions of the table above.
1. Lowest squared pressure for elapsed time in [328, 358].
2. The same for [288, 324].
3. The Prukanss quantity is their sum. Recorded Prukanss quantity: 1.43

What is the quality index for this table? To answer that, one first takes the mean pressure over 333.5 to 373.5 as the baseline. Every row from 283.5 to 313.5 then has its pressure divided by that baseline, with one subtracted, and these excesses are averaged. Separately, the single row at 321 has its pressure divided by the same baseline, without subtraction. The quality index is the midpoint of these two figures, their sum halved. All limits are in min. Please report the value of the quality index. 0.35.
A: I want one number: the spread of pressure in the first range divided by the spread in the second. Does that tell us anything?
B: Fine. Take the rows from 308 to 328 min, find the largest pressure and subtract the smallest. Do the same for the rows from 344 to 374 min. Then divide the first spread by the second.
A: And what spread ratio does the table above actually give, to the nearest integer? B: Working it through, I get 14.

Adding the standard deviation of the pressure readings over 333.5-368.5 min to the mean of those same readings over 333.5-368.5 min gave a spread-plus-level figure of 1.03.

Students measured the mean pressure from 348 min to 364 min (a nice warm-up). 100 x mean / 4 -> 25.6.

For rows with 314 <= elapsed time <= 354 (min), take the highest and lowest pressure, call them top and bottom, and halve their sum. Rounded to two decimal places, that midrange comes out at 0.83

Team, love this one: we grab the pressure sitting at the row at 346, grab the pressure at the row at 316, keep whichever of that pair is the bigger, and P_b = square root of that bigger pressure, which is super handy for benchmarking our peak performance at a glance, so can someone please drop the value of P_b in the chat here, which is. 1.00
